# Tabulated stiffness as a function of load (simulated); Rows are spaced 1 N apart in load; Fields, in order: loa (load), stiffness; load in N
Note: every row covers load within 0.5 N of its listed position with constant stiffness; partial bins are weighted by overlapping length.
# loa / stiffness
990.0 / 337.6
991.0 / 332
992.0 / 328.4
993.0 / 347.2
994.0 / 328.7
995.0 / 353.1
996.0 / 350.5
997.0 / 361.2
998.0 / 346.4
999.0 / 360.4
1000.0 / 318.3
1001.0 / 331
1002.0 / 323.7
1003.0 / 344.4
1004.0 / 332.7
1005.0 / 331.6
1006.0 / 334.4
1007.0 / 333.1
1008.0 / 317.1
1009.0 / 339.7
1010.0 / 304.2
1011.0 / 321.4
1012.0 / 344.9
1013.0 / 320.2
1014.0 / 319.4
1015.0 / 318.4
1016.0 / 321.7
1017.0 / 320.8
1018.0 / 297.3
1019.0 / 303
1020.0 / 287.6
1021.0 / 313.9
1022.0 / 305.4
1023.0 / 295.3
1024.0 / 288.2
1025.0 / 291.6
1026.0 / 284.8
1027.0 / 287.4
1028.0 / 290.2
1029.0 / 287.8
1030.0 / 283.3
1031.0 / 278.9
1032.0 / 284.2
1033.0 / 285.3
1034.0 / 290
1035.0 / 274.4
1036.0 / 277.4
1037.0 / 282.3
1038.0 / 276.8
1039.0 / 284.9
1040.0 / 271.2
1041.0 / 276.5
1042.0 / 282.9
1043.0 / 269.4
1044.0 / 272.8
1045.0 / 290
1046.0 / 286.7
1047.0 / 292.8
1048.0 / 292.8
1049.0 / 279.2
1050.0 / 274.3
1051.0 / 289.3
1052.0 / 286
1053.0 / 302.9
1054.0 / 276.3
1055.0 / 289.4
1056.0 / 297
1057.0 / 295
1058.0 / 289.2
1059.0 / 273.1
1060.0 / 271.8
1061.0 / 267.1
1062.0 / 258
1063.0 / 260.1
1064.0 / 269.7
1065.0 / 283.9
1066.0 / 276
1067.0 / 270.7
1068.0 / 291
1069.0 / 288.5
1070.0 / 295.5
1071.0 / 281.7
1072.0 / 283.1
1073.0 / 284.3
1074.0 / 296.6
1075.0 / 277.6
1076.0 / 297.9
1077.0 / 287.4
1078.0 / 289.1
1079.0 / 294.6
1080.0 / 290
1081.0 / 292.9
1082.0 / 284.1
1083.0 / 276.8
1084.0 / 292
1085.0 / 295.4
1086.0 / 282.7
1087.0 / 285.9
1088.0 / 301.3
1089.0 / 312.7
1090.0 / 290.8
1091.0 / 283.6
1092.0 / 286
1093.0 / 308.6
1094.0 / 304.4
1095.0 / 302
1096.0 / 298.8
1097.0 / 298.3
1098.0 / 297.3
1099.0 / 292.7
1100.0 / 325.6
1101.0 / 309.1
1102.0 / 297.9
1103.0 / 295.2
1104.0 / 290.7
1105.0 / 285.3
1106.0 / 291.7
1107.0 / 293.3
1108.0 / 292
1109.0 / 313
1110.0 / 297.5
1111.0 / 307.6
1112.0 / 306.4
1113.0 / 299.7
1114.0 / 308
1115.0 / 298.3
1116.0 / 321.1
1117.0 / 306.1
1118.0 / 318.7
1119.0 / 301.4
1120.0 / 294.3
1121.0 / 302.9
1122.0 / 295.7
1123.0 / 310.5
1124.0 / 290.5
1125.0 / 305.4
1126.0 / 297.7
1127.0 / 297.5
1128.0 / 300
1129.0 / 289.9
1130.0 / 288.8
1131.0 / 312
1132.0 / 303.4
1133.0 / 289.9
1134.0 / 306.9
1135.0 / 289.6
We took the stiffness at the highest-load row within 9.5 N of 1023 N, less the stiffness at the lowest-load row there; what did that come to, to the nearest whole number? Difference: -35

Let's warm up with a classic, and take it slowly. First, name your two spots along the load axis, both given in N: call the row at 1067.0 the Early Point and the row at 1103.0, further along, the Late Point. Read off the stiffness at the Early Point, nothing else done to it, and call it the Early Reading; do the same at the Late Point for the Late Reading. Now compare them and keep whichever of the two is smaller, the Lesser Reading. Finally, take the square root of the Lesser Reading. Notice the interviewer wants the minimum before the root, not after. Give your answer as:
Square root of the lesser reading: 16.5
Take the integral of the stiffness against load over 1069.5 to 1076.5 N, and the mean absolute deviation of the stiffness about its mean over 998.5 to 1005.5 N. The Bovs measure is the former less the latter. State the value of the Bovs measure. 2007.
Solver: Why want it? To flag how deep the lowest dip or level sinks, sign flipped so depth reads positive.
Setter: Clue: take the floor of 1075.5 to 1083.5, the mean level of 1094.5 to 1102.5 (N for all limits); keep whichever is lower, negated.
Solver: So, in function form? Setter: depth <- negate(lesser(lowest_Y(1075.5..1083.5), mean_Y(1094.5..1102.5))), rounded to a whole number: -277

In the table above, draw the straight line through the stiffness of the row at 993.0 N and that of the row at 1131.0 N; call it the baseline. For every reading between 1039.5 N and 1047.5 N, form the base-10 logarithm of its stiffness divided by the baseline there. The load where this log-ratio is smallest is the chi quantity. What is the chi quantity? 1043.0 N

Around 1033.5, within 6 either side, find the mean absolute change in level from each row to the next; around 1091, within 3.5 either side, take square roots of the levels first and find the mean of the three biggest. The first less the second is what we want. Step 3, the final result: -12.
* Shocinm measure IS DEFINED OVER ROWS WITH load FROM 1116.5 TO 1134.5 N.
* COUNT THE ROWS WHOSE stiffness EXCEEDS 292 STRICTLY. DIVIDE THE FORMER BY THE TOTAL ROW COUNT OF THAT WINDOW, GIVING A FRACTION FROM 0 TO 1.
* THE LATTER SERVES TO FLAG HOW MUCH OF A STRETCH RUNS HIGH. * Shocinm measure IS 0.78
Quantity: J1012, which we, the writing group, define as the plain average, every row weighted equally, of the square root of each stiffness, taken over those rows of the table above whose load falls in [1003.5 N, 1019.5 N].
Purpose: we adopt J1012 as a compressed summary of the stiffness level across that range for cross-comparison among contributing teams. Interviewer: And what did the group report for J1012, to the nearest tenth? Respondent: 18.0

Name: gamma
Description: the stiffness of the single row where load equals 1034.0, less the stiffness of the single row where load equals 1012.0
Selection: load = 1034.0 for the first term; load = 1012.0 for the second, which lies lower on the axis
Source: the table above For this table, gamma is -55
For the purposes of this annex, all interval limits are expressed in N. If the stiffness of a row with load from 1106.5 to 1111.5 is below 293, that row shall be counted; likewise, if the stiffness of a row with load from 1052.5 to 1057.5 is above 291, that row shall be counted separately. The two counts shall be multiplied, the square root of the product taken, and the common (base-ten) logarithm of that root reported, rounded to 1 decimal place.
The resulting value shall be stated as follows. 0.2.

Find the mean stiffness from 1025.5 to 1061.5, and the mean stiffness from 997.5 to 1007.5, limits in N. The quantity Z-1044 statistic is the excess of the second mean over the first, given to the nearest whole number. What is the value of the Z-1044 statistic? 52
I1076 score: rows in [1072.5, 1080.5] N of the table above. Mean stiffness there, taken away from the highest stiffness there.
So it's 8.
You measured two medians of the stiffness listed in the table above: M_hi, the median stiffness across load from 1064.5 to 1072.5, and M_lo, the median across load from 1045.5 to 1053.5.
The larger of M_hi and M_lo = 288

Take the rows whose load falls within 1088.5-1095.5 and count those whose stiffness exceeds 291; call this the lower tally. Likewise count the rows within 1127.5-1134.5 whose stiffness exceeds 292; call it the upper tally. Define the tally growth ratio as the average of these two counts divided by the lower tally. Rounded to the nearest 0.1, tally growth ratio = 1.0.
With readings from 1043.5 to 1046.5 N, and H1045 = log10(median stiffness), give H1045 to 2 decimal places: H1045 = 2.46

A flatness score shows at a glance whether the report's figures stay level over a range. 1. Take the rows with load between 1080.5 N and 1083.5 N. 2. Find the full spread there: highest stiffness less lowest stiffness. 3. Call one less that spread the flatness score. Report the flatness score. -15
